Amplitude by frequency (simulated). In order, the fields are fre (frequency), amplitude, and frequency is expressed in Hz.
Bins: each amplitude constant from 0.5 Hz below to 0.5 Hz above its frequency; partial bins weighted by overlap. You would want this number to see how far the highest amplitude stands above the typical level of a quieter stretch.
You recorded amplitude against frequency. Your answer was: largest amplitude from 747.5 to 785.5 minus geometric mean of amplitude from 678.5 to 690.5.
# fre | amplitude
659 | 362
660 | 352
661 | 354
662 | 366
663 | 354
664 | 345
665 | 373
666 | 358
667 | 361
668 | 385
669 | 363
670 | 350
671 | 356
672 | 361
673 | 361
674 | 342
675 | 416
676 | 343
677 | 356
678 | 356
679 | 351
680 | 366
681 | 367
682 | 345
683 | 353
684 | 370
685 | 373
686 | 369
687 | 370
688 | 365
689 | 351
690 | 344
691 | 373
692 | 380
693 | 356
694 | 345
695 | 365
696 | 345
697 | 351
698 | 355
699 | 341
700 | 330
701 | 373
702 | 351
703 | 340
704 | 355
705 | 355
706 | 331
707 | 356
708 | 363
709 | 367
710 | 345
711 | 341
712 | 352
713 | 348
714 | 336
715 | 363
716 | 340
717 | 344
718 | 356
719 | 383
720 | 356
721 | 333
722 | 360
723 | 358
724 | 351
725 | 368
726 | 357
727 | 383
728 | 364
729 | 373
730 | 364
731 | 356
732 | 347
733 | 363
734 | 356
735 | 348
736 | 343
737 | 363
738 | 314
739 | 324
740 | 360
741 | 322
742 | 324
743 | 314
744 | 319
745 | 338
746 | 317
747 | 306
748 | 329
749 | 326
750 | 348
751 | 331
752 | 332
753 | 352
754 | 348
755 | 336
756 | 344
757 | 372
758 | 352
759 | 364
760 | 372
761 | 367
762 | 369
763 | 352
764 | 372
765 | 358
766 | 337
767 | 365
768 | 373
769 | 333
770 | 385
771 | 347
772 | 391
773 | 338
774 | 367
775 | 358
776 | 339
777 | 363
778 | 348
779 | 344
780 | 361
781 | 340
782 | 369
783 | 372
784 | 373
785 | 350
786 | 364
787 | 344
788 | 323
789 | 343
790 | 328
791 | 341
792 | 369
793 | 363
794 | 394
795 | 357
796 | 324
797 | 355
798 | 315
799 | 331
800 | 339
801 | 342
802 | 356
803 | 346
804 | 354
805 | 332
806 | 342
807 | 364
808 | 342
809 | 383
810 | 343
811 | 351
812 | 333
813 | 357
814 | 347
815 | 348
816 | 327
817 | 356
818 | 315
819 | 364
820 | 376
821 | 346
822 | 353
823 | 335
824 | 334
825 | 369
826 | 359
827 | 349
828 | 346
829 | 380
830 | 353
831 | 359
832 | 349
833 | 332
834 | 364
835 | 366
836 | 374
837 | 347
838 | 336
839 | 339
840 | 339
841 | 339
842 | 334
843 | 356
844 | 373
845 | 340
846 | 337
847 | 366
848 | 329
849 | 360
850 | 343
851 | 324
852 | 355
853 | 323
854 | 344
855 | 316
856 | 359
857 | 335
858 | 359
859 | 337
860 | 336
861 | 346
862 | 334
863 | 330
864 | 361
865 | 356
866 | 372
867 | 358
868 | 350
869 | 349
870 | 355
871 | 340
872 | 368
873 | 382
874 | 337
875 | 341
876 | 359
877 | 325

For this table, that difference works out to 31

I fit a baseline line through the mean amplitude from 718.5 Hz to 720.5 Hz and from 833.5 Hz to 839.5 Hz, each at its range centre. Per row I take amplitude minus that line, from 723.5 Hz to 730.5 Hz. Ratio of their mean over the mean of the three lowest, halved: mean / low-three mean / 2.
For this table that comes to 0.12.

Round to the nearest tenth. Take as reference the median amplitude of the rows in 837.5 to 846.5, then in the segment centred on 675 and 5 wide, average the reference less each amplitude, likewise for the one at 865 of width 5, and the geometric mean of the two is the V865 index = 20.1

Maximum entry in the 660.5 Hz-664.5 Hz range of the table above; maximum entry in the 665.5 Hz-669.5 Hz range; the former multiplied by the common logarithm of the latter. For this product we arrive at 946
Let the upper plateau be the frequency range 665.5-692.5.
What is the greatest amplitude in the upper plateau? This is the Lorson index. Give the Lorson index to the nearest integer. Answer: 416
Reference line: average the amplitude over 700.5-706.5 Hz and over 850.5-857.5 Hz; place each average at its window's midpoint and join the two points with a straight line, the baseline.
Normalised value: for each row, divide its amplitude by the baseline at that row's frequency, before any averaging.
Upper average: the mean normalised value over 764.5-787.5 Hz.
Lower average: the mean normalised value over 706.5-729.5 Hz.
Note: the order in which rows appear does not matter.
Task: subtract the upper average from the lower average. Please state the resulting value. -0.019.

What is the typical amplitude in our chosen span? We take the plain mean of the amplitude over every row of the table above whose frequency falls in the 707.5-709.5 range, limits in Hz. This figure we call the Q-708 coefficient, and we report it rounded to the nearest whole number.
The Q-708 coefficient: 365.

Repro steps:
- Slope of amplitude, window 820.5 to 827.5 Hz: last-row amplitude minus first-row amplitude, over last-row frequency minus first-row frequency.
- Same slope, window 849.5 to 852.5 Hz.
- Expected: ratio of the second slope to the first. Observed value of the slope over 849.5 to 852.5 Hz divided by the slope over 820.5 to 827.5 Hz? 12.0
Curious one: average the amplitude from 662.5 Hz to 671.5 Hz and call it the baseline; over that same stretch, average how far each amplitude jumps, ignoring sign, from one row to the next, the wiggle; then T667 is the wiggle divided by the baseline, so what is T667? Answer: 0.042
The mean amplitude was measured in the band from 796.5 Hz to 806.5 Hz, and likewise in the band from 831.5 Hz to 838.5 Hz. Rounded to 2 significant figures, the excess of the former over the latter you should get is -11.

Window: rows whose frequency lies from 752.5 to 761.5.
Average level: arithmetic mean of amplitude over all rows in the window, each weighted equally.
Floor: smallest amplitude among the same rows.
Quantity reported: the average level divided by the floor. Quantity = 1.06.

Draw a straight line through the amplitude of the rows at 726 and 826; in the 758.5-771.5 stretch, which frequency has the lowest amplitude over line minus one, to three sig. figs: 769 Hz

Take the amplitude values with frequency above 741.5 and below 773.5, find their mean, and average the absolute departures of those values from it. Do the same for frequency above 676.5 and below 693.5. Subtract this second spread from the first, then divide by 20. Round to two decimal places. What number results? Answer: 0.42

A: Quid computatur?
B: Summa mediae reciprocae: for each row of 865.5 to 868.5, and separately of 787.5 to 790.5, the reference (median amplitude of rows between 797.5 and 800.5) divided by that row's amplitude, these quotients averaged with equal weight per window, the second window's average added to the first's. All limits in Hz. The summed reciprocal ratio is 1.92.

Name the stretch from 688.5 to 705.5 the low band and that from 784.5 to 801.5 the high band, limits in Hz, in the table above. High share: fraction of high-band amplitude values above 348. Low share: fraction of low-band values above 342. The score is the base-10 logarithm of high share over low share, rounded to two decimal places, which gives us -0.30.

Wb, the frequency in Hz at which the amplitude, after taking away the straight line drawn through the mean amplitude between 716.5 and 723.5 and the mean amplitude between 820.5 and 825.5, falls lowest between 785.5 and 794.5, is 788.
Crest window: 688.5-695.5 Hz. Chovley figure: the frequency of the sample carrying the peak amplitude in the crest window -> 692 Hz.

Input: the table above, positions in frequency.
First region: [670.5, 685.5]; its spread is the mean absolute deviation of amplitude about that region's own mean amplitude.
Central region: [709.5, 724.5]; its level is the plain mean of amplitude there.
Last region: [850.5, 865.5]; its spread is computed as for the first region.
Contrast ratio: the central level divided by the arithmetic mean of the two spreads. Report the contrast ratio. 29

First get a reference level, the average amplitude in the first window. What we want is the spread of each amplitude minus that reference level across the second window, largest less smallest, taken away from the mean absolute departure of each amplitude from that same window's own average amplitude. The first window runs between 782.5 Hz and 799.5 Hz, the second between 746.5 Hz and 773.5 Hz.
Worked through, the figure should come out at -69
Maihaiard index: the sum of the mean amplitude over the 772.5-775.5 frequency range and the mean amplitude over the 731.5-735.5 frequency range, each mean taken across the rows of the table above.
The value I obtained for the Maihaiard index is 708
